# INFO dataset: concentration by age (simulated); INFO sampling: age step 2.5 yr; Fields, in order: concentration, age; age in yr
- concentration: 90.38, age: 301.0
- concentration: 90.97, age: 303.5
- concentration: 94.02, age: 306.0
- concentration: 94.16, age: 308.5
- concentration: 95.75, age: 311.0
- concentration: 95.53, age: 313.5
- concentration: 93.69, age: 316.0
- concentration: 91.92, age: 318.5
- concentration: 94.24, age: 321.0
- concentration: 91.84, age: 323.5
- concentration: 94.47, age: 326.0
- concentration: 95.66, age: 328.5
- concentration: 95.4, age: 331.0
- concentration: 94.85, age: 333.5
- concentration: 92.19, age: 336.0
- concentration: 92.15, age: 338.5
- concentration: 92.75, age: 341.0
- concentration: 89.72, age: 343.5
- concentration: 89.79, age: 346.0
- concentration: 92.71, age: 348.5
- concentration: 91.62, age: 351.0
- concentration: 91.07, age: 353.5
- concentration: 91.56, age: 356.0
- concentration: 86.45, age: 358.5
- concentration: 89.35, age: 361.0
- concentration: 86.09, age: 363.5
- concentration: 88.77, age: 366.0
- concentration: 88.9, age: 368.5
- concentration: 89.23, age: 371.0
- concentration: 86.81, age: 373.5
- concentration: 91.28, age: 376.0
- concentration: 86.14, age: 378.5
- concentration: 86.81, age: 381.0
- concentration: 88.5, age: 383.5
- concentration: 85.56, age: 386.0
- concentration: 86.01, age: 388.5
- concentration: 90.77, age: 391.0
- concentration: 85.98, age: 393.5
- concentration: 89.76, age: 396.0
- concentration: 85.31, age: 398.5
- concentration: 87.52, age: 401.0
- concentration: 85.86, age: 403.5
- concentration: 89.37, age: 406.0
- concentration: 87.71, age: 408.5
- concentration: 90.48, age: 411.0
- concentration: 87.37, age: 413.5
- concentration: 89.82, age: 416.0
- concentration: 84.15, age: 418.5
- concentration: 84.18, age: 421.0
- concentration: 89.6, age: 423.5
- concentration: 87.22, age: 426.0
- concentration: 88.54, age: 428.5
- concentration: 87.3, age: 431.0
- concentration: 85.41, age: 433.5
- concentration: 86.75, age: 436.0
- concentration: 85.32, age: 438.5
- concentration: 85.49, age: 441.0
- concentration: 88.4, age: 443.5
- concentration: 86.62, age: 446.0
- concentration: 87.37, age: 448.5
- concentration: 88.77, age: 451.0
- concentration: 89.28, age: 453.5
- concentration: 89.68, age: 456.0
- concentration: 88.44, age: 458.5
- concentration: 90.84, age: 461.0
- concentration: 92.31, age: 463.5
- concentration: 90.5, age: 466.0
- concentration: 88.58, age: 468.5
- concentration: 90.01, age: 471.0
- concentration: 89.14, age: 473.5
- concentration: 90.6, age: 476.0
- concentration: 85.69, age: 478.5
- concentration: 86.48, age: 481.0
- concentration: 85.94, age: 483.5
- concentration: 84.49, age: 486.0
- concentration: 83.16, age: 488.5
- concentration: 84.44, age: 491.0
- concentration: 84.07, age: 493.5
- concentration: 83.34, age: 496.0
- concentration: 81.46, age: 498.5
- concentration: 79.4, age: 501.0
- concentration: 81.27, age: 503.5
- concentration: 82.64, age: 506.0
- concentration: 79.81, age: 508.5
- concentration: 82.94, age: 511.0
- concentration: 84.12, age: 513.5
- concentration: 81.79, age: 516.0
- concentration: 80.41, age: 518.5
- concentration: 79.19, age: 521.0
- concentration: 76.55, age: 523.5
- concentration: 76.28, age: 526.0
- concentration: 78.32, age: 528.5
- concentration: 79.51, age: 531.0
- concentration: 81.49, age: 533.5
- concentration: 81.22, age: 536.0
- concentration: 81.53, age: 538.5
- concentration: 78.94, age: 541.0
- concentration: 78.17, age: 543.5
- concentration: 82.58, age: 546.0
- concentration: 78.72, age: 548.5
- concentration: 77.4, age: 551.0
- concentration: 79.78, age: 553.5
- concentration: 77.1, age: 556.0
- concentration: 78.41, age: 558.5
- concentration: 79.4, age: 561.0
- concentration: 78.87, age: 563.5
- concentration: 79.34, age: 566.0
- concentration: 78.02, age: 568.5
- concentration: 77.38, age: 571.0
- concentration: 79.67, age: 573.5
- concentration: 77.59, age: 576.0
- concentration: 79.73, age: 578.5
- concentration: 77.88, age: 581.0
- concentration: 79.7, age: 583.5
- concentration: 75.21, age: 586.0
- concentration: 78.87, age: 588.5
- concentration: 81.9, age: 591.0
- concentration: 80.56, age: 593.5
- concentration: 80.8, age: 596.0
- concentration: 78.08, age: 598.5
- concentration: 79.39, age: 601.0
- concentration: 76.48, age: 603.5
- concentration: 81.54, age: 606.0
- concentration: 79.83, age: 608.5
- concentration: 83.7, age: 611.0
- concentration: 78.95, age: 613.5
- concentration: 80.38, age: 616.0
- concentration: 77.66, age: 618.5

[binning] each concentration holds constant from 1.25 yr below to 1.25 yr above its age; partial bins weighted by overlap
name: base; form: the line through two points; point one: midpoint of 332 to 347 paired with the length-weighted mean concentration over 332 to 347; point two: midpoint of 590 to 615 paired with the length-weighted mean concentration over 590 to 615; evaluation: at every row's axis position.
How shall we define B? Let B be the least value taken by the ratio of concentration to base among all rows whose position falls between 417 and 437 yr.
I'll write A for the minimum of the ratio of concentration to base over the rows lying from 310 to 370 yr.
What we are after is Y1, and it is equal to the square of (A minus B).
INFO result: 0.0000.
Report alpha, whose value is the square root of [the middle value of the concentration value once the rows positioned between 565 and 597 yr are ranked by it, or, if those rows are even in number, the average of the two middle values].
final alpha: 8.91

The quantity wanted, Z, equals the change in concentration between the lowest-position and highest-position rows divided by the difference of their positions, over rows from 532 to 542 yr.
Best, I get -0.34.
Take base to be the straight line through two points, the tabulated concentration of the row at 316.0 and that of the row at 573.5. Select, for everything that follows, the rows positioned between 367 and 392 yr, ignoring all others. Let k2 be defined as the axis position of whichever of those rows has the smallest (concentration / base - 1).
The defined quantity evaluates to 386.0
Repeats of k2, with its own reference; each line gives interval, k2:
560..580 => 571.0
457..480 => 478.5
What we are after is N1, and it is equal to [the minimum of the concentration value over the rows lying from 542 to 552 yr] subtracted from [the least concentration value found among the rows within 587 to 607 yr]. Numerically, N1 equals -1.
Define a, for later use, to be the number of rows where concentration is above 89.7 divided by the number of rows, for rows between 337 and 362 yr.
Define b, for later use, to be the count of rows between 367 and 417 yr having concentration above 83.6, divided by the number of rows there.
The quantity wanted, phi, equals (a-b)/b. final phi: -0.2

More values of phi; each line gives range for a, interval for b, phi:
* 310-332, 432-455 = 0.0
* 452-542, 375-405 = -0.9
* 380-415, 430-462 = -0.8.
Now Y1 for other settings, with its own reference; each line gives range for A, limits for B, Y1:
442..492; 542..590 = 0.0020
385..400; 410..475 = 0.0000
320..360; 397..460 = 0.0000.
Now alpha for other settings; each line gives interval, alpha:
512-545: 8.92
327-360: 9.60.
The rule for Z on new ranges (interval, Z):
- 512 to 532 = -0.26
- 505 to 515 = 0.20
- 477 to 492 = -0.10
